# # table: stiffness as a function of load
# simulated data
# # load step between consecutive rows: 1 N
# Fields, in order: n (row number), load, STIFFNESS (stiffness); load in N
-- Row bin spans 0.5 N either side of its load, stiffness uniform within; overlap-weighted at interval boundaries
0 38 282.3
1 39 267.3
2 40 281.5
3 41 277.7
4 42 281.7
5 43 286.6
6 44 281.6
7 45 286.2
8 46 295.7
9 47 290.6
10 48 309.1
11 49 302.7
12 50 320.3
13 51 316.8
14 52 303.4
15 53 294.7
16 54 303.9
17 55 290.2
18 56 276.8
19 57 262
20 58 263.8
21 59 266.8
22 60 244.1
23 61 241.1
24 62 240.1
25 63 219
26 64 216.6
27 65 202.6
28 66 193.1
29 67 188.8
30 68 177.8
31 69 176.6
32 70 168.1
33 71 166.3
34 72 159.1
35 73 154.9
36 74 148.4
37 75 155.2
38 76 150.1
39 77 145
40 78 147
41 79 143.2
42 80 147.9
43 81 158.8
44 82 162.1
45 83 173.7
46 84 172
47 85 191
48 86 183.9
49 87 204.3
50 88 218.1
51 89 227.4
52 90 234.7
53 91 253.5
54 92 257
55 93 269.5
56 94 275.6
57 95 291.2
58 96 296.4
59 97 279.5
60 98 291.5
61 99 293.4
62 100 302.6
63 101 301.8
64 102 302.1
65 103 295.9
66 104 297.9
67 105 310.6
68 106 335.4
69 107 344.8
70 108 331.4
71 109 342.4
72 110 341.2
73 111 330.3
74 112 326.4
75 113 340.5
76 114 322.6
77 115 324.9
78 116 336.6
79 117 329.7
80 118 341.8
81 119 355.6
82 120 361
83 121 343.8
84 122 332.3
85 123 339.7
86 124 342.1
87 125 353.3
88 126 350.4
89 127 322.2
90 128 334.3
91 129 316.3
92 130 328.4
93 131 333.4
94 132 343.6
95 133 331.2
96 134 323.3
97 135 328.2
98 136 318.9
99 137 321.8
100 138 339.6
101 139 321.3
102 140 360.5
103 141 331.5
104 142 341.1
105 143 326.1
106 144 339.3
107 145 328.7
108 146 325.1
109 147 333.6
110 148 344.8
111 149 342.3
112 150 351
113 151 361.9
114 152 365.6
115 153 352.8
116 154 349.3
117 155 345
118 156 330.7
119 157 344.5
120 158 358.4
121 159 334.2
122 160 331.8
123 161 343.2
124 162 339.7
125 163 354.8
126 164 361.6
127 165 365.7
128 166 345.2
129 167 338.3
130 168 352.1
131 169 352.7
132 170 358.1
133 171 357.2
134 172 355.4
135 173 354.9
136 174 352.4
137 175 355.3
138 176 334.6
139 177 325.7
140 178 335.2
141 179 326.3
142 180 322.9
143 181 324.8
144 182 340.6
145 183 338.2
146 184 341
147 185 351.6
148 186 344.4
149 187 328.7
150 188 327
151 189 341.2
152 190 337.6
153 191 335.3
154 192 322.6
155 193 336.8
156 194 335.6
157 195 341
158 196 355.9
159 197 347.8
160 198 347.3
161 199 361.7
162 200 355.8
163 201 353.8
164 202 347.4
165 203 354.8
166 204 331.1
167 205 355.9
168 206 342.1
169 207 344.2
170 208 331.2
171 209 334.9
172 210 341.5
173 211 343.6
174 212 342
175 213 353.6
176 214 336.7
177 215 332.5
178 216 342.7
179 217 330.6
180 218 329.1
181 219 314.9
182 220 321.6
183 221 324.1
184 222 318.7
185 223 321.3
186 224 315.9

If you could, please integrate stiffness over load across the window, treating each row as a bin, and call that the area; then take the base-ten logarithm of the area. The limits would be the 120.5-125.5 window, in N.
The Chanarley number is 3.23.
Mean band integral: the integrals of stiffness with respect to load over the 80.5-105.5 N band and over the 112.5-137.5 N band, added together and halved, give 7310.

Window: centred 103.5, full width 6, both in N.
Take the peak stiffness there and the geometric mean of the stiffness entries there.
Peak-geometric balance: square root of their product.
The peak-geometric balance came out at 321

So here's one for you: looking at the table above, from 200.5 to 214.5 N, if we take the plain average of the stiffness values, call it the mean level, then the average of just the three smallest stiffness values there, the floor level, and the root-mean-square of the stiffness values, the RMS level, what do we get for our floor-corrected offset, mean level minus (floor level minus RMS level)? 355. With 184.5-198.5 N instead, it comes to 353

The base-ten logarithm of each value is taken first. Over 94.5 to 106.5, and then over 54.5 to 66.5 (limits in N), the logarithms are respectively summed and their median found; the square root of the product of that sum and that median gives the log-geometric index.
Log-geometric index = 8.42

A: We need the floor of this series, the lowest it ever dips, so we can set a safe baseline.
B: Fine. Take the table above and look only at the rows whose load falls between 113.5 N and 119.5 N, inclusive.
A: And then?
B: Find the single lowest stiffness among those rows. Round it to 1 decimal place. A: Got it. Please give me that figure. 322.6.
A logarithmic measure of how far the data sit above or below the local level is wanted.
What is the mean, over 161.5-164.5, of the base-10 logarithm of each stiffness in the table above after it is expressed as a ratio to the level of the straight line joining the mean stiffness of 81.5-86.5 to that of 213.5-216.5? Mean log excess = 0.11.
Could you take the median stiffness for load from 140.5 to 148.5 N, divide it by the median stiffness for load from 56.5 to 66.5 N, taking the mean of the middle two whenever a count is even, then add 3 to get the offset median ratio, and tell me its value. 4.4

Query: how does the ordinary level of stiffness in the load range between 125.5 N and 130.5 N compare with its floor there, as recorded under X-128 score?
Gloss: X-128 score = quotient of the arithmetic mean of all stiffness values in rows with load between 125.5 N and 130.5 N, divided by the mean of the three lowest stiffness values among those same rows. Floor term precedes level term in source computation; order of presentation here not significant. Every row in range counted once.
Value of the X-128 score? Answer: 1.02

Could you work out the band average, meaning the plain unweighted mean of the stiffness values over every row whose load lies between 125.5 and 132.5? 333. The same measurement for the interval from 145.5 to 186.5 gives 345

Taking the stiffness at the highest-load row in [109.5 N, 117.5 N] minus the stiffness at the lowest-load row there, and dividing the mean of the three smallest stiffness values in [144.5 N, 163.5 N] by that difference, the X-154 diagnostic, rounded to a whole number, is -29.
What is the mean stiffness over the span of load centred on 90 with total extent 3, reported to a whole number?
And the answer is 239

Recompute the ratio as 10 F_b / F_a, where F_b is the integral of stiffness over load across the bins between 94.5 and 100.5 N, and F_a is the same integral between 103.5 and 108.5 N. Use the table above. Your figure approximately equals 10.8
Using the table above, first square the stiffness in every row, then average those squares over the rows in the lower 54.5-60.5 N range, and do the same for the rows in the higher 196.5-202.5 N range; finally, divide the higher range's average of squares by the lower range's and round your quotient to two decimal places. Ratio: 1.73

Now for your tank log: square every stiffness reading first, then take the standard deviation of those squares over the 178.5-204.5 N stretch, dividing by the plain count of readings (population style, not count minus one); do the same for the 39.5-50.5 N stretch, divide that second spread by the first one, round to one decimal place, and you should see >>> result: 1.0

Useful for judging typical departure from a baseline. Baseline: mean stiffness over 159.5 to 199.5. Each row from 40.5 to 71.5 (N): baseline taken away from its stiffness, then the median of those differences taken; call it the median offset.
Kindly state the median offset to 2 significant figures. -66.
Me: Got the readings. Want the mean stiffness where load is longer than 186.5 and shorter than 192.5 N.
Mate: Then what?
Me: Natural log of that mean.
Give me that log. 5.81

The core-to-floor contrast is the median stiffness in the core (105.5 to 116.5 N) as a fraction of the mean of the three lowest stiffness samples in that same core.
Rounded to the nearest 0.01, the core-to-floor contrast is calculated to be 1.03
